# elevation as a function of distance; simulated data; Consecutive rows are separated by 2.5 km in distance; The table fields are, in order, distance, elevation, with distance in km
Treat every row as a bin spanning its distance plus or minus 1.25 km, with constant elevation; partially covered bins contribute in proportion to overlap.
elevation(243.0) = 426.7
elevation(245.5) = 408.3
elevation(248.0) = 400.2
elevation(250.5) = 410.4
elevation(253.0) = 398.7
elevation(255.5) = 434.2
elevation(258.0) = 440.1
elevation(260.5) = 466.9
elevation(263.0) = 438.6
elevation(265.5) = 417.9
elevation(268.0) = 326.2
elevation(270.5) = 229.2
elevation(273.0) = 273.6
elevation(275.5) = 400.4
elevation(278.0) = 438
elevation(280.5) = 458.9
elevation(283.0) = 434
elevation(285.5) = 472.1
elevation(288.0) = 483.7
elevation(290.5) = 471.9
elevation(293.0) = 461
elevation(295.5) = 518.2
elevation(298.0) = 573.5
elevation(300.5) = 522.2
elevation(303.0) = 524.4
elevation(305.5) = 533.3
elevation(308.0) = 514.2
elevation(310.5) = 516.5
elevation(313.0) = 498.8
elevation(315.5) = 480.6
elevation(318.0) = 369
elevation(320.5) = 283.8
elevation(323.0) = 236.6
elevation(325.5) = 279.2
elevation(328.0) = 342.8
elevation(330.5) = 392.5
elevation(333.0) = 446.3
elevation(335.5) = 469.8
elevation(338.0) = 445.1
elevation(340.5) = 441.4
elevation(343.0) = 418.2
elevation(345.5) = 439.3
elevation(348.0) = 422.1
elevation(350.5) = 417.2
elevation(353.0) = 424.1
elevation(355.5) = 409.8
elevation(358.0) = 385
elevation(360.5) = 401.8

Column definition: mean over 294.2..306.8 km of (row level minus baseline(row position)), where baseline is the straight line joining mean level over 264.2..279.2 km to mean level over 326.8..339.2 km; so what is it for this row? 153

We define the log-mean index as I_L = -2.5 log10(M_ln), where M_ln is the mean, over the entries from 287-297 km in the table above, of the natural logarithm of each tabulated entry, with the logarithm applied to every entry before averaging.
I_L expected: -1.978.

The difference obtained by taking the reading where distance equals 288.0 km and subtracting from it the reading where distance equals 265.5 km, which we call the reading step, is 66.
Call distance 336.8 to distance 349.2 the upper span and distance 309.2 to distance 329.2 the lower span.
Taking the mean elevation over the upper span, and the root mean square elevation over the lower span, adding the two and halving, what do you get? 411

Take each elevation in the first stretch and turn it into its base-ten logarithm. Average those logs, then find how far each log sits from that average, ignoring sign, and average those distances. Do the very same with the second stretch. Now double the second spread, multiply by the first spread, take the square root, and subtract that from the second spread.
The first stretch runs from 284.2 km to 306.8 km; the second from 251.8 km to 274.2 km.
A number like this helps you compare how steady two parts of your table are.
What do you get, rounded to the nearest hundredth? 0.02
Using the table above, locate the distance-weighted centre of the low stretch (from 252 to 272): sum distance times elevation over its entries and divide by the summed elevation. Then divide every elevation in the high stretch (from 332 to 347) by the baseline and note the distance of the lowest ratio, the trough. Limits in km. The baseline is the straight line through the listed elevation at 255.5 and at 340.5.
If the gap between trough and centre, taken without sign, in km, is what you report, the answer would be 82.0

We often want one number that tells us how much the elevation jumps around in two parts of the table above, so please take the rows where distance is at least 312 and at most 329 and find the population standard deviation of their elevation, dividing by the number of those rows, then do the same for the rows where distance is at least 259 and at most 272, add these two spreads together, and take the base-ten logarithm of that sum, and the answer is 2.26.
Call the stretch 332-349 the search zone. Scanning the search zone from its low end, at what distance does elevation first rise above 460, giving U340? 335.5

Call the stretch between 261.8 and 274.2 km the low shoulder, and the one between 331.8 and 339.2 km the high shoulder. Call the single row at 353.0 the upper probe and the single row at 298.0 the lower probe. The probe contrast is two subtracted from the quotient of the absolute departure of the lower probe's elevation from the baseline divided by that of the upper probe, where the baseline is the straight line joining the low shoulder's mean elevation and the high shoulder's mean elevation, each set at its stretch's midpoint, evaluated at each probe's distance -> 1.1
